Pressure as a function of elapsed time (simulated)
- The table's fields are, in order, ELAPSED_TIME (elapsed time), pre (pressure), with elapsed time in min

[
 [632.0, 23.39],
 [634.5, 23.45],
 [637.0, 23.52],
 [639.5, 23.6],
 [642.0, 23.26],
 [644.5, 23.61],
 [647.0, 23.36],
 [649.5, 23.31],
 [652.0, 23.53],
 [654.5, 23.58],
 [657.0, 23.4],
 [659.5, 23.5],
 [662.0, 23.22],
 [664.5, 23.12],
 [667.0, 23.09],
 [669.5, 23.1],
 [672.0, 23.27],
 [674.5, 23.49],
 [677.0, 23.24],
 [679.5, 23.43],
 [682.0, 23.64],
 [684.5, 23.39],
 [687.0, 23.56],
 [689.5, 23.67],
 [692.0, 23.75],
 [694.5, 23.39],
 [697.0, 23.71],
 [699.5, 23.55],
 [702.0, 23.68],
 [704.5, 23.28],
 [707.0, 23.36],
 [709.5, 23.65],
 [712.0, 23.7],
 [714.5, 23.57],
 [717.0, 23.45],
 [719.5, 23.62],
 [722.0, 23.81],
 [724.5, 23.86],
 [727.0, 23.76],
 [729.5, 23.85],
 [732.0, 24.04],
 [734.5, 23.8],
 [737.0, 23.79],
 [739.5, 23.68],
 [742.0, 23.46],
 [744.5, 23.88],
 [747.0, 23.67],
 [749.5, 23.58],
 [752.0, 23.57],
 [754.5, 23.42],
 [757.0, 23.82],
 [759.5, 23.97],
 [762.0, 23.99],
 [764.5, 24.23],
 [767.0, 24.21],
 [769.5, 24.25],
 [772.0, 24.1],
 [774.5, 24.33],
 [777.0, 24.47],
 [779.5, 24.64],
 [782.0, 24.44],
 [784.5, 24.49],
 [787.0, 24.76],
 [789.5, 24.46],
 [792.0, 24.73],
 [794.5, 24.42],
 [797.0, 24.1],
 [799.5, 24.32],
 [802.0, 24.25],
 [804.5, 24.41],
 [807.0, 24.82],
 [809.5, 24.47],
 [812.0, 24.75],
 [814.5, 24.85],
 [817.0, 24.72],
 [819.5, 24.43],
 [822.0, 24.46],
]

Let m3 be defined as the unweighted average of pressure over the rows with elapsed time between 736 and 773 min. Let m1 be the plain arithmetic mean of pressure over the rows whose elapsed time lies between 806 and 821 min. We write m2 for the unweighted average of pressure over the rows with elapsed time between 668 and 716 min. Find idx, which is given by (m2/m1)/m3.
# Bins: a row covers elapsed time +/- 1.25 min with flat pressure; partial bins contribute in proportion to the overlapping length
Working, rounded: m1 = 24.7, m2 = 23.5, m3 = 23.8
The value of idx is 0.0399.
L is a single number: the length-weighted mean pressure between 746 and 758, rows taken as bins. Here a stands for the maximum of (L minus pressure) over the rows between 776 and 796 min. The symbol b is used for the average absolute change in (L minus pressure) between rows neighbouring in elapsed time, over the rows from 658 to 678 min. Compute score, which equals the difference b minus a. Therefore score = 0.96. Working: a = -0.8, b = 0.15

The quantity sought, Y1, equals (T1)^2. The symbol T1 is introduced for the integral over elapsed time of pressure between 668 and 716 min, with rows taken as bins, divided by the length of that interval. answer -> 552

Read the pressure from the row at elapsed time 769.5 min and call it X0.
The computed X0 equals 24.25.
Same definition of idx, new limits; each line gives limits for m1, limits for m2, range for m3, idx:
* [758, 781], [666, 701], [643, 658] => 0.0412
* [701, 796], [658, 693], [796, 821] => 0.0399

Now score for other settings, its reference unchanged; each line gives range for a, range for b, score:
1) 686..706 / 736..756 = -0.15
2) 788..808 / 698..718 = 0.66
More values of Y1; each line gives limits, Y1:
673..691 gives 552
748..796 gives 586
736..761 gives 561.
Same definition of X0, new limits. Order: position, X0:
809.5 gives 24.47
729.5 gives 23.85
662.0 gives 23.22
